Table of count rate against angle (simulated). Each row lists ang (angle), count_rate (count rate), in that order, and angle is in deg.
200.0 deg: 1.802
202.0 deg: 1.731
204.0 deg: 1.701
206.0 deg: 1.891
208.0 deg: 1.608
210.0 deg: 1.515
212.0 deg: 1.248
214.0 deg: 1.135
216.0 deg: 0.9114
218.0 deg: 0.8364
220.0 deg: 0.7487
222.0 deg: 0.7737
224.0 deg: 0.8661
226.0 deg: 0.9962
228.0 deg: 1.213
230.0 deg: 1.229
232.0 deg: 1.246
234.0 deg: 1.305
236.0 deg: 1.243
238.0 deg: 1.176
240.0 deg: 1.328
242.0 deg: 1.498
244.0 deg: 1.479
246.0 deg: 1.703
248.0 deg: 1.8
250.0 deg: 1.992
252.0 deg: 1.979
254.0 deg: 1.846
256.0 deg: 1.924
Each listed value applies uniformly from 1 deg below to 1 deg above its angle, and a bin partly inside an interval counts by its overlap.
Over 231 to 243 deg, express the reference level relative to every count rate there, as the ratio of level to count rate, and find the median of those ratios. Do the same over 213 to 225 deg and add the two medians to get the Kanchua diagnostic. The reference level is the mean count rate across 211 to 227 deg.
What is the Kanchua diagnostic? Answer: 1.8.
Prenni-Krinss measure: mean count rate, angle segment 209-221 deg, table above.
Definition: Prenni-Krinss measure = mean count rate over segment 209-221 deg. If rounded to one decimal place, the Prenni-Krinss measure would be 1.1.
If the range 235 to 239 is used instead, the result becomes 1.2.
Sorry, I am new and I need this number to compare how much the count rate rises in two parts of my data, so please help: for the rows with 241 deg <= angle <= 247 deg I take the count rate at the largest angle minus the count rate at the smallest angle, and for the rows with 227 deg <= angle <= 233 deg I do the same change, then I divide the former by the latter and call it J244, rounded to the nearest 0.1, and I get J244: 6.2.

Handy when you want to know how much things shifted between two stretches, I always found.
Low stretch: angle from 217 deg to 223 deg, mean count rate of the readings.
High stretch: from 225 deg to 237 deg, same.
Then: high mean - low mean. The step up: 0.42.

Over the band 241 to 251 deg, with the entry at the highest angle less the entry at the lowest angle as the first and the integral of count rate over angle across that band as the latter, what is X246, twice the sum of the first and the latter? 35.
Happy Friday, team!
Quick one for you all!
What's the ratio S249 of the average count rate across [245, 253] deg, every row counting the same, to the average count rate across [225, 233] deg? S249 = 1.6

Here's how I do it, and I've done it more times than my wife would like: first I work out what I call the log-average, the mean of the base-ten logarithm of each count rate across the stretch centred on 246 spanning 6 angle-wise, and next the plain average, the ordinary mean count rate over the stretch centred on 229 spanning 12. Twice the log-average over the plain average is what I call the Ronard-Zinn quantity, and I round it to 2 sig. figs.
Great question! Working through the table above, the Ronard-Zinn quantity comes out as 0.38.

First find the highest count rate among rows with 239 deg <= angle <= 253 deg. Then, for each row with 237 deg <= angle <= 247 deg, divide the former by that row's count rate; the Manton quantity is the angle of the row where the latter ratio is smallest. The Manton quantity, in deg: 246.0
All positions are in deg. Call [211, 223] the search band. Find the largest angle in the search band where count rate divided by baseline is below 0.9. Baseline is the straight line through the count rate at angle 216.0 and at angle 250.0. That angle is 222.0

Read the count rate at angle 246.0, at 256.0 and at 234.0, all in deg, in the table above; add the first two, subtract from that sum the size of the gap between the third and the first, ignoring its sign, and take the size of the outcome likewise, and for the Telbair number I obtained 3.23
